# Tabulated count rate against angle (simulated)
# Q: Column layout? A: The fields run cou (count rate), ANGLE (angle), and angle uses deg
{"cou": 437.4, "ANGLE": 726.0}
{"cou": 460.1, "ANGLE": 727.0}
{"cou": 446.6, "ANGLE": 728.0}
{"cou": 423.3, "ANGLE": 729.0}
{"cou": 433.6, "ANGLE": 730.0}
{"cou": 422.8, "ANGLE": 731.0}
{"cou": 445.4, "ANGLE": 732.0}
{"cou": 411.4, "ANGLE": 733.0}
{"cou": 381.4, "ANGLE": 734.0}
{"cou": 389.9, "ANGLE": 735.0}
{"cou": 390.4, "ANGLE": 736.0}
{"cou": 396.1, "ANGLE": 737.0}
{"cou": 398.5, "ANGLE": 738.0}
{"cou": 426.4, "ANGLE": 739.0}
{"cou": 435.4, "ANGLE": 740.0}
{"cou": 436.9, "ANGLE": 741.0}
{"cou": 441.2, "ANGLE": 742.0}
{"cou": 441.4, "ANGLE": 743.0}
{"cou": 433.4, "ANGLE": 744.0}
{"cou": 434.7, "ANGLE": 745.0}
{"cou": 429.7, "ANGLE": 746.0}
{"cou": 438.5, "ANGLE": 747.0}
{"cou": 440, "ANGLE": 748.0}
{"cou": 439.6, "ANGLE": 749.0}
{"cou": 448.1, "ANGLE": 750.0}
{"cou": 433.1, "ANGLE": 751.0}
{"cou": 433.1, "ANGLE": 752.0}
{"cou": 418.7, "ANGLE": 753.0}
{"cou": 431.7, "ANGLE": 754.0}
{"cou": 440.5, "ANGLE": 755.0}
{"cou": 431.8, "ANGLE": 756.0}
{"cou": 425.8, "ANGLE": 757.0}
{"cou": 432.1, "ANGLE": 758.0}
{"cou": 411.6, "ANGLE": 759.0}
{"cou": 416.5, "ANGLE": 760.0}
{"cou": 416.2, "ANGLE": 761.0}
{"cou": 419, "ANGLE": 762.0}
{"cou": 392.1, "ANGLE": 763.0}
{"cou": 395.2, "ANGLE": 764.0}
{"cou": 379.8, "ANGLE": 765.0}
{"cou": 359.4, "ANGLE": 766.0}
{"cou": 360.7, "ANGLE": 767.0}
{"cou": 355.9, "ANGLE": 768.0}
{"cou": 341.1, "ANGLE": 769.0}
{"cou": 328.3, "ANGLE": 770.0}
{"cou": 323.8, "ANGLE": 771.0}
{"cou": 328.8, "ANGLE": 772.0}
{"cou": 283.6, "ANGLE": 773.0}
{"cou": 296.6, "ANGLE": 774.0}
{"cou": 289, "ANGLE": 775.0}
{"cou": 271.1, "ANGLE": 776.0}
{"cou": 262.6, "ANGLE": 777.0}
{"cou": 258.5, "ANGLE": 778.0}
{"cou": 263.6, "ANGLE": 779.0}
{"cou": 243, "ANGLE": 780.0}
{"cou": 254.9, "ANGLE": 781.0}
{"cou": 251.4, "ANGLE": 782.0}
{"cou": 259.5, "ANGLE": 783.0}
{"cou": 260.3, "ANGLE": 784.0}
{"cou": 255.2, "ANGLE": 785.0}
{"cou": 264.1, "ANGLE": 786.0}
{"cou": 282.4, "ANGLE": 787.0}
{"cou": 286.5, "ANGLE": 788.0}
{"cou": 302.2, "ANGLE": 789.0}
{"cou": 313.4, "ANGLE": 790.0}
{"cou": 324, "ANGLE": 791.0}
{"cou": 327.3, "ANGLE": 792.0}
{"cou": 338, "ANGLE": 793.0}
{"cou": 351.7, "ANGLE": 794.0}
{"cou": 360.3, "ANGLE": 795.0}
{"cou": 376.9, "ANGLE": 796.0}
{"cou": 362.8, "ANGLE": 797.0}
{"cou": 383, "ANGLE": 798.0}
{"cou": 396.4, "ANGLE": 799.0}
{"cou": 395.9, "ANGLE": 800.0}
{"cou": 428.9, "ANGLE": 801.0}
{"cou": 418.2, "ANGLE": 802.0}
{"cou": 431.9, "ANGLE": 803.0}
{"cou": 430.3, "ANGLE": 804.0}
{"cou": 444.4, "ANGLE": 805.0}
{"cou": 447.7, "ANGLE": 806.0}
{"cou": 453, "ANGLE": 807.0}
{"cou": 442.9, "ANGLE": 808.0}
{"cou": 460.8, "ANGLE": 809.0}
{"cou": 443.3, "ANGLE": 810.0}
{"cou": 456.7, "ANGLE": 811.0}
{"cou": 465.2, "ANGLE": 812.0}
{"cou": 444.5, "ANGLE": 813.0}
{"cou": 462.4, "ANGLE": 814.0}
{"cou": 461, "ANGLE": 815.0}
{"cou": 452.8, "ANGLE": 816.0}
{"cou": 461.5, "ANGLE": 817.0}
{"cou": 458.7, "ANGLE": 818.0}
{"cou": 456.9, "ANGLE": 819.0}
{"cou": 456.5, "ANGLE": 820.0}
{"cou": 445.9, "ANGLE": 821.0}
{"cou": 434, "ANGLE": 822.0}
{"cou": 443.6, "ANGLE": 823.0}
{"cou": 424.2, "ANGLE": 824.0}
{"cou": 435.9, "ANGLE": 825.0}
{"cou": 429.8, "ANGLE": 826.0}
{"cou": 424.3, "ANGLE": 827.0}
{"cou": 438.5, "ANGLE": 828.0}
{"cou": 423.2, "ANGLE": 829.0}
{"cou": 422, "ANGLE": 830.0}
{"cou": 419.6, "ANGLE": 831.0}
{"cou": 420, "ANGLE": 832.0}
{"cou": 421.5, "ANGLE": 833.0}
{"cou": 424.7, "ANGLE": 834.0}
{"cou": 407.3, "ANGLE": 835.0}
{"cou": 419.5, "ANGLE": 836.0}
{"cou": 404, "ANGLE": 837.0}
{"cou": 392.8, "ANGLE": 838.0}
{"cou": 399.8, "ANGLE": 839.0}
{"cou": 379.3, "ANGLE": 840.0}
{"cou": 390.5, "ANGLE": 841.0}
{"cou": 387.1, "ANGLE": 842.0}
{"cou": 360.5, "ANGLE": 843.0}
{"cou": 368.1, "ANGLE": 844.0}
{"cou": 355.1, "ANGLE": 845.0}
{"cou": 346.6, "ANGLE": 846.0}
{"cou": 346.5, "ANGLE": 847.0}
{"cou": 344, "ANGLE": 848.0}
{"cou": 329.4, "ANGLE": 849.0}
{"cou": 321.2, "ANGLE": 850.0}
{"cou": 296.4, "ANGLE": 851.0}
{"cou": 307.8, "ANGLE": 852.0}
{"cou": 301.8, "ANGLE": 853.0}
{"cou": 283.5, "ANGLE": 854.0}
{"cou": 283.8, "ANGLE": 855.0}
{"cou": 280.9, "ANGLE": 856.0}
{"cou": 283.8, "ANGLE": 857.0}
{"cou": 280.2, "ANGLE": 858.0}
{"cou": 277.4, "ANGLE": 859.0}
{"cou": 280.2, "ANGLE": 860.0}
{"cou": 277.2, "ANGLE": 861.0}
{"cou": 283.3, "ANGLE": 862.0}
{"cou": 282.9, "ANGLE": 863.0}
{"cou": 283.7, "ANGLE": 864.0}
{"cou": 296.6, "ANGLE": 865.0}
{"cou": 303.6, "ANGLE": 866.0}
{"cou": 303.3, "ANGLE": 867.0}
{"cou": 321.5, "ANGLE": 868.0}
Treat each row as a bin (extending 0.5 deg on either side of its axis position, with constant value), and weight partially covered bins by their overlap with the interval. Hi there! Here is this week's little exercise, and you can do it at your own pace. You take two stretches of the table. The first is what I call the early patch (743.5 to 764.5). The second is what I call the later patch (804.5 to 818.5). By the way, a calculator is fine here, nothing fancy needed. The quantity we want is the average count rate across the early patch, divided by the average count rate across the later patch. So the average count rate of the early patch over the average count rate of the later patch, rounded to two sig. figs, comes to 0.94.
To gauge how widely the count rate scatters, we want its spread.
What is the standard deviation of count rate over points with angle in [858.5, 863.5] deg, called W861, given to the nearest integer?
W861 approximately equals 3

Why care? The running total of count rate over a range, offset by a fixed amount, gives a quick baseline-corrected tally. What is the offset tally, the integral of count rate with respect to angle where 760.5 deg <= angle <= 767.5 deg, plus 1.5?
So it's 2724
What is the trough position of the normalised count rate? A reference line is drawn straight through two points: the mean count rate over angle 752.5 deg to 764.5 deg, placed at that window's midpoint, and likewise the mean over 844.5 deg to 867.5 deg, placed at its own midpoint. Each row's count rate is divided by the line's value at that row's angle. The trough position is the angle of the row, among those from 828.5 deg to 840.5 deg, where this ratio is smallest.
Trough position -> 840.0 deg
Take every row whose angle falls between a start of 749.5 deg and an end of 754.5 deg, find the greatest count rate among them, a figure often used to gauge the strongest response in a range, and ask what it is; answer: 448.1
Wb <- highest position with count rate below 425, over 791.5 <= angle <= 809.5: 802.0 deg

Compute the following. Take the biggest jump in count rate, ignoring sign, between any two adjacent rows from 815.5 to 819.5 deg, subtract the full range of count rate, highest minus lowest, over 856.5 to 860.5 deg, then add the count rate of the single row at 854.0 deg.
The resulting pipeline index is 286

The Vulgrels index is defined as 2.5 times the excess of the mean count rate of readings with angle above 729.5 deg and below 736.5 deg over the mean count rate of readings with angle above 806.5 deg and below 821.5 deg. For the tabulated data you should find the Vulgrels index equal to -110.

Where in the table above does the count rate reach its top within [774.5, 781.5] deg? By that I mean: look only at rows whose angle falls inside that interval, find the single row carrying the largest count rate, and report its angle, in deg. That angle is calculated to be 775.0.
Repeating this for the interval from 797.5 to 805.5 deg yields 805.0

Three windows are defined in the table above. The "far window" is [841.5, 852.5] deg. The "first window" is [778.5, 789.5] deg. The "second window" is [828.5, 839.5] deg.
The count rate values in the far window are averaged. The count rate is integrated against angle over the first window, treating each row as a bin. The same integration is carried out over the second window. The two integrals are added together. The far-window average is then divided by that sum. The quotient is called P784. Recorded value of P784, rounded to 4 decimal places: 0.0457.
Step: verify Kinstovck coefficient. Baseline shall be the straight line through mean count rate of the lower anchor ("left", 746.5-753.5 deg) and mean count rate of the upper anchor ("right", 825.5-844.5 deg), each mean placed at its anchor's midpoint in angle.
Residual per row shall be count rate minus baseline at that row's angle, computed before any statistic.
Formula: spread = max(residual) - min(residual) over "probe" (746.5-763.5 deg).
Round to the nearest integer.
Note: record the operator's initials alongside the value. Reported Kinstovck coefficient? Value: 52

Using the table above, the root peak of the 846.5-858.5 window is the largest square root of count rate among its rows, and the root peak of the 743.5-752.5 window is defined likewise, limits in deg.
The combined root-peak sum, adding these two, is 39.8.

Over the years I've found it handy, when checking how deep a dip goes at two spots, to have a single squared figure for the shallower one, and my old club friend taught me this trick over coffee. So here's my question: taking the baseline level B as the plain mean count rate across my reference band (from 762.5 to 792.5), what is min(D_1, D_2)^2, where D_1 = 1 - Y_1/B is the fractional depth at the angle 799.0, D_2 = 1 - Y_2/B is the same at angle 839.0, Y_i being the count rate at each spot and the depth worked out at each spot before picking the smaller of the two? 0.100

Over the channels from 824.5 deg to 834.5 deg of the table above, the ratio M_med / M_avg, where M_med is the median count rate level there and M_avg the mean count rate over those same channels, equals 0.99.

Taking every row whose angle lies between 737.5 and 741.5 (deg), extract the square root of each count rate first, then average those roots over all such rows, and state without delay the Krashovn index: 21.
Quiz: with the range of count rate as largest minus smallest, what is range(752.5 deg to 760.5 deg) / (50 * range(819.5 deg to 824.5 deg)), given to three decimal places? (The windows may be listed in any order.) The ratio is 0.018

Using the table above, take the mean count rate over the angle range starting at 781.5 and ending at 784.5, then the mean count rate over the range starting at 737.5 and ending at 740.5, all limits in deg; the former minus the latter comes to -163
